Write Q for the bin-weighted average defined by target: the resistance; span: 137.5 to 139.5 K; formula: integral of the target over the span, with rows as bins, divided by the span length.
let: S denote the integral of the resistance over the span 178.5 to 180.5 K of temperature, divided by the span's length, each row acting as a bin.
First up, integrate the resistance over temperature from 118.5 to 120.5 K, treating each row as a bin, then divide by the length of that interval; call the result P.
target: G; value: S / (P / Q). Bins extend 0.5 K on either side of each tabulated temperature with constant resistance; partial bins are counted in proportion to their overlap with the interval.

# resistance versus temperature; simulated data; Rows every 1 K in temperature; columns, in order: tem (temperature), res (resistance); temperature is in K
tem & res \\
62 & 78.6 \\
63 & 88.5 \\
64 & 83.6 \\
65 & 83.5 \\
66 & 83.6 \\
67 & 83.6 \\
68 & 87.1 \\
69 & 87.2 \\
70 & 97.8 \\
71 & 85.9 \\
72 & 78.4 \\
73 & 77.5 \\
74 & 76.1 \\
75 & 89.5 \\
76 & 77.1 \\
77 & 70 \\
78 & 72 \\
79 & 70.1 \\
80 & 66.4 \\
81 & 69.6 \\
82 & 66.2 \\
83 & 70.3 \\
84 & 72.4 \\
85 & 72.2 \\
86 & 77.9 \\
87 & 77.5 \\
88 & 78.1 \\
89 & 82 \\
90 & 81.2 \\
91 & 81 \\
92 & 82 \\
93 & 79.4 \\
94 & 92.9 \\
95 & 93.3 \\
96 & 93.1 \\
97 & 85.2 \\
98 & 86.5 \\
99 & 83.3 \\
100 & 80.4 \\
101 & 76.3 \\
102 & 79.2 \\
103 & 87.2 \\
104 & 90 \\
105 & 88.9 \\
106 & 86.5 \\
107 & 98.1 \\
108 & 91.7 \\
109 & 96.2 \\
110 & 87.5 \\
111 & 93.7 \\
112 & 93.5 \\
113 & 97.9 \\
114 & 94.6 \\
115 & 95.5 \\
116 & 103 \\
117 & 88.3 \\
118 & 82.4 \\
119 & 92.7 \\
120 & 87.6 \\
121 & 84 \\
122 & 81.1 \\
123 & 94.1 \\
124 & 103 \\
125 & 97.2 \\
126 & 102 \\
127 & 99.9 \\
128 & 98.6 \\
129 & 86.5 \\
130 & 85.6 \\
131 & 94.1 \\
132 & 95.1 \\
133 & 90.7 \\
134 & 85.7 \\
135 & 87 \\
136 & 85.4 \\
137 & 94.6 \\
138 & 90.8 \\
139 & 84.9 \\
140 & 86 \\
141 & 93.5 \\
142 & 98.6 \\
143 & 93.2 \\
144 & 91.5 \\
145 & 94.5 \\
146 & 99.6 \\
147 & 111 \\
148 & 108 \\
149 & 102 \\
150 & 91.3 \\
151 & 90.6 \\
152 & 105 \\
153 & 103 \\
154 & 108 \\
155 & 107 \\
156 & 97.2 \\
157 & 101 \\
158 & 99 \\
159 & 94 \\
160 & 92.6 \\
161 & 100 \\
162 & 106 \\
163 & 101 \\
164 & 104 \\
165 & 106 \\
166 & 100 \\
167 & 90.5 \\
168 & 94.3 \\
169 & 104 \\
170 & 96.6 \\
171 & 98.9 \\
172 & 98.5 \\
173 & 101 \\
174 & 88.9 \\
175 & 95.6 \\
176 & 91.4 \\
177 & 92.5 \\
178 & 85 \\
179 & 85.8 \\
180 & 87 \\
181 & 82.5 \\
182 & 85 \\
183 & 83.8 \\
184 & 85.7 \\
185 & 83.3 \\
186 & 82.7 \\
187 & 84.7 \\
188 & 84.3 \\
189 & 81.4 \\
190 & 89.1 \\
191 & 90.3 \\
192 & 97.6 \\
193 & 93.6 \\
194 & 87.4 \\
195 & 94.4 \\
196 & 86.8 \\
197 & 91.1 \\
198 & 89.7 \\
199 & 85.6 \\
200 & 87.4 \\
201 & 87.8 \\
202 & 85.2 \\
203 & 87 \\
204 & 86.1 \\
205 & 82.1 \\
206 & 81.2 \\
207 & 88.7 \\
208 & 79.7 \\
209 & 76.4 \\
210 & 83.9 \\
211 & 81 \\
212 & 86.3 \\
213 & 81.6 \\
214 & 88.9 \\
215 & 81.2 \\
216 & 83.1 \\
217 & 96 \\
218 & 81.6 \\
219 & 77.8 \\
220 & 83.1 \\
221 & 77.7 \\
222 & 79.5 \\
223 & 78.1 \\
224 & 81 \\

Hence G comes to 84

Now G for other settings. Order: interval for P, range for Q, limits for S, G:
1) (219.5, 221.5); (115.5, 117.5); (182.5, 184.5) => 101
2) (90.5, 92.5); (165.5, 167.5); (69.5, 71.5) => 107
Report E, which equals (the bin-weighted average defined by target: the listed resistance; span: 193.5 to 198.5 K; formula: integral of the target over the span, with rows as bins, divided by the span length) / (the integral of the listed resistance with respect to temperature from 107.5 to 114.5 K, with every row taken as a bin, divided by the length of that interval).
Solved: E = 0.96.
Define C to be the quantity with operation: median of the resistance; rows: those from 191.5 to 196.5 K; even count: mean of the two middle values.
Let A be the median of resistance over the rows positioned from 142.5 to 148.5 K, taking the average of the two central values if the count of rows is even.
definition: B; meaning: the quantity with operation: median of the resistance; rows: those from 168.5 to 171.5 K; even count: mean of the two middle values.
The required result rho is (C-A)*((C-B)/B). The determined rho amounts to 0.2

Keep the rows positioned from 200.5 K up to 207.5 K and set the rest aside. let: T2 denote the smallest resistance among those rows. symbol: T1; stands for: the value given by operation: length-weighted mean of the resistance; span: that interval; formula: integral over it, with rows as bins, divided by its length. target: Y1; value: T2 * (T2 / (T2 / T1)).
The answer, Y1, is 6938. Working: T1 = 85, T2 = 81.2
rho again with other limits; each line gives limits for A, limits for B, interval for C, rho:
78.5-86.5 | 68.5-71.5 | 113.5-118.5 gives 2.1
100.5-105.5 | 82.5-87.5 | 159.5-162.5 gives 4.9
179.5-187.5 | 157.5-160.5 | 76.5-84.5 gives 3.6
